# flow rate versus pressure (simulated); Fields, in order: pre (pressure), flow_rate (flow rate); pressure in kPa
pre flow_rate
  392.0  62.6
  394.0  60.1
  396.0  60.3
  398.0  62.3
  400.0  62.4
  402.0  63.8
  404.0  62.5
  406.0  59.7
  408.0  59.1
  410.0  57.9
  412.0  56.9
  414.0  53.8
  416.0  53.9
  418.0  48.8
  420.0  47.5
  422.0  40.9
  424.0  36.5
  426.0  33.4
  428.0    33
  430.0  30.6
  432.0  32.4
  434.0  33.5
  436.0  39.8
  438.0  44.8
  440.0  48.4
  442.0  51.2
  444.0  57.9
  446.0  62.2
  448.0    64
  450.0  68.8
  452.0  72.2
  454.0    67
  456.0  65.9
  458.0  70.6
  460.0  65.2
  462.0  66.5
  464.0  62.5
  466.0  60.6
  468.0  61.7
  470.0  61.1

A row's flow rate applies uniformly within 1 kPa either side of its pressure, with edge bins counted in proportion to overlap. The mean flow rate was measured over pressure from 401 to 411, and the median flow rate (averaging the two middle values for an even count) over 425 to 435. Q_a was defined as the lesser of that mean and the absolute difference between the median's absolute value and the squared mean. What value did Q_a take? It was 61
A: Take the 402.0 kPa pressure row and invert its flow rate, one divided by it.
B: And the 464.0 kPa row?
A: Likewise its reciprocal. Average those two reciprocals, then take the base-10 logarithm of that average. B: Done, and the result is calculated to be -1.80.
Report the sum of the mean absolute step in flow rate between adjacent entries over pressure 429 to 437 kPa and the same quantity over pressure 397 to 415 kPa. 4.5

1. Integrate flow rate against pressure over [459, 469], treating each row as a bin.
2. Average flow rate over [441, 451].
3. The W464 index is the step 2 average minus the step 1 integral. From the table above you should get -572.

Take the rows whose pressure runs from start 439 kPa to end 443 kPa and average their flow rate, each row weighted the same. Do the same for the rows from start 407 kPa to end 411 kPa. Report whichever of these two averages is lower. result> 50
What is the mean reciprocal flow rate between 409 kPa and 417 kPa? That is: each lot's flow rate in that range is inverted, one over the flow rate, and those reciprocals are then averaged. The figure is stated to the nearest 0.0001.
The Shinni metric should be 0.0180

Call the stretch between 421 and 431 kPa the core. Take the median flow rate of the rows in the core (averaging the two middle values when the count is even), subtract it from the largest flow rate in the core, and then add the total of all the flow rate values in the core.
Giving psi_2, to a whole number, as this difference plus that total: 182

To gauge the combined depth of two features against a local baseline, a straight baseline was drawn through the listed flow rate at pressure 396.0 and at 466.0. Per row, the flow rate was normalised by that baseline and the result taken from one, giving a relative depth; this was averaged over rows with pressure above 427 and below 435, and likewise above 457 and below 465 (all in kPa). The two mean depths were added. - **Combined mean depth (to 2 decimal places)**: 0.37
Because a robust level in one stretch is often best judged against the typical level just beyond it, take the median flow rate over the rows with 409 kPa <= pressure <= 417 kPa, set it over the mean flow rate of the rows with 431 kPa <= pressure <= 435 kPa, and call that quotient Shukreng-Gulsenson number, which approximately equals 1.68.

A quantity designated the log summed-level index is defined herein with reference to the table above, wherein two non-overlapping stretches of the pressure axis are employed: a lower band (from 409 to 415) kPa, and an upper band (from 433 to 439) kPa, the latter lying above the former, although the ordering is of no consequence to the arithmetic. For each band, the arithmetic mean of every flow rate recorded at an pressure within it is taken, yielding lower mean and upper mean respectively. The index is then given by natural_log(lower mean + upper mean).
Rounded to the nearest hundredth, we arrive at 4.56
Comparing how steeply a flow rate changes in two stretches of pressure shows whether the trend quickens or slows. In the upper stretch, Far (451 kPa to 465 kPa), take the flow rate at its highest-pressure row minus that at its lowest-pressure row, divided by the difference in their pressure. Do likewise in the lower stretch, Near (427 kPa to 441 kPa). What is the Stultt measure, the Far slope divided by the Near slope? -0.6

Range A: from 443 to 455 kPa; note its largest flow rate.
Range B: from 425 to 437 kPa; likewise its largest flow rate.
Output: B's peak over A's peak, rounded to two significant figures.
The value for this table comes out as 0.55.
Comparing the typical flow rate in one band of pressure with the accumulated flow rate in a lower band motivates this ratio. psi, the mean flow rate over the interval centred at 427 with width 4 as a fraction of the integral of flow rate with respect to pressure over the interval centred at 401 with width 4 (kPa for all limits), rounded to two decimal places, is 0.13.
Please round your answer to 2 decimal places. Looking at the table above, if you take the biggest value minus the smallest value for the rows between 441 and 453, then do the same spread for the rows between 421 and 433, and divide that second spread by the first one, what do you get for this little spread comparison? 0.49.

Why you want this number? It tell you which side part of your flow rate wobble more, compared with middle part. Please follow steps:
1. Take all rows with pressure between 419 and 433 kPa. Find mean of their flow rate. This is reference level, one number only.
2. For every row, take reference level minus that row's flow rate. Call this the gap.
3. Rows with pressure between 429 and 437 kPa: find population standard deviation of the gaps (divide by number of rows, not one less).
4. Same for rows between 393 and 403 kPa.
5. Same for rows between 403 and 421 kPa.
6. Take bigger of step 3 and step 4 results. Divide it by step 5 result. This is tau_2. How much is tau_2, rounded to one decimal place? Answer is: 0.7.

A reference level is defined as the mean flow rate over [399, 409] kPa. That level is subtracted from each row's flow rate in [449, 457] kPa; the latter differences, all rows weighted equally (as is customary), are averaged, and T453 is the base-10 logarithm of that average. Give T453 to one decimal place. 0.8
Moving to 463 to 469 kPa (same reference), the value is -1.0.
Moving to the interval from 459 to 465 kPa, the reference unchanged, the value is 0.5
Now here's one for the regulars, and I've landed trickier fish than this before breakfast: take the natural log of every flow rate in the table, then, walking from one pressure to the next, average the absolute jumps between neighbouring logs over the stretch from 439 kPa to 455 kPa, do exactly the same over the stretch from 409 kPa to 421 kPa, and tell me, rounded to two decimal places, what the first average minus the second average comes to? 0.03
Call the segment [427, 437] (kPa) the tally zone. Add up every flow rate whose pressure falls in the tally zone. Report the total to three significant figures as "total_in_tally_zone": 169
